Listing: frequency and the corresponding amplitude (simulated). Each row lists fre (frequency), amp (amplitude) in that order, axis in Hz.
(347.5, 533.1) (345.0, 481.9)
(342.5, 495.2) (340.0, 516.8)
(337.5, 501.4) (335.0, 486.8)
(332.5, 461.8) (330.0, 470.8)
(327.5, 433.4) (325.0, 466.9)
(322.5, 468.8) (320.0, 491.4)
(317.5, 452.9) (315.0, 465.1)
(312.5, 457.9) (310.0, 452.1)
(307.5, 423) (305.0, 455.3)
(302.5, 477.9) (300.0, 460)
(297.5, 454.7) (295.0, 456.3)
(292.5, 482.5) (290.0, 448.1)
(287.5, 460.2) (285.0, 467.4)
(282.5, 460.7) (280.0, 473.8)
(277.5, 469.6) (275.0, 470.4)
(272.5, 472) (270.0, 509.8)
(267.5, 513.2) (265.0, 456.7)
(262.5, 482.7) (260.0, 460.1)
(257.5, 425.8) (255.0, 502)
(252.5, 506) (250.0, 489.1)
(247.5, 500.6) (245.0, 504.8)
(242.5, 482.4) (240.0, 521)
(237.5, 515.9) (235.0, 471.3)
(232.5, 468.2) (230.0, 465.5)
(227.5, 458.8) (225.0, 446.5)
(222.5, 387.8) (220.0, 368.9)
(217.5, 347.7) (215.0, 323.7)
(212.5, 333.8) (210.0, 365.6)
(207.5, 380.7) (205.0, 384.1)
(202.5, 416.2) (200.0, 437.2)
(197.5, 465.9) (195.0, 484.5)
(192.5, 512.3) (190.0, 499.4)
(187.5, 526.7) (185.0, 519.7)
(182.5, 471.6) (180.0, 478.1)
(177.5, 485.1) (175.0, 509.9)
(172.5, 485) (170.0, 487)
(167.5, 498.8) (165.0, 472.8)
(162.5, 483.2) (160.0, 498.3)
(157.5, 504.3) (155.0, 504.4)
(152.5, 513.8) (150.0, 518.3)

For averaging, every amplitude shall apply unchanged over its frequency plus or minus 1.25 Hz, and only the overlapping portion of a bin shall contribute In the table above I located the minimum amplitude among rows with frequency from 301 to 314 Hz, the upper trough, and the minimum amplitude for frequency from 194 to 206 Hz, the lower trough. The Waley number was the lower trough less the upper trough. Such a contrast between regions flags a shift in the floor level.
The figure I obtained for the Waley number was -39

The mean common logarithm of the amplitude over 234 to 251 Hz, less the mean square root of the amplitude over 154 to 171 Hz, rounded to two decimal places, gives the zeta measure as -19.50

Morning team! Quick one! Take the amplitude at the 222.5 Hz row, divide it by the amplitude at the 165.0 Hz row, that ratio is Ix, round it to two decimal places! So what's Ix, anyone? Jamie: 0.82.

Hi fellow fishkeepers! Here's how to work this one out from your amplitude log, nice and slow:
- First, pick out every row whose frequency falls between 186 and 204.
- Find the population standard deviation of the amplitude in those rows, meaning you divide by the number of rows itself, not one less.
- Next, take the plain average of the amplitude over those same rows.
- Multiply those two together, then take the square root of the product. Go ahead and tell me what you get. 133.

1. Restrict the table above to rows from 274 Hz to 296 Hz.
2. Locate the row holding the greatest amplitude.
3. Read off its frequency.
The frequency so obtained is 292.5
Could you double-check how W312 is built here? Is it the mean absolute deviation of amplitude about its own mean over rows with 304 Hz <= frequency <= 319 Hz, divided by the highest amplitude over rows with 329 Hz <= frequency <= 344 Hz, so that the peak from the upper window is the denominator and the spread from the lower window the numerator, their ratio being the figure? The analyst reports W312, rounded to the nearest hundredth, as 0.02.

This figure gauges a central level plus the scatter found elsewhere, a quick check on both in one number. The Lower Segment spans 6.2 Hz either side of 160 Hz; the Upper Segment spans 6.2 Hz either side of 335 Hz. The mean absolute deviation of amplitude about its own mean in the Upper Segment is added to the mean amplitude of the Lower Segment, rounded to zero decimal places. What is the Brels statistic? 510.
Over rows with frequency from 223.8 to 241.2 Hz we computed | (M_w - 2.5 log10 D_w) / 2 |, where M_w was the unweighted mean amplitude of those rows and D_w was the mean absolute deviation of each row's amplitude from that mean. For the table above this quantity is 237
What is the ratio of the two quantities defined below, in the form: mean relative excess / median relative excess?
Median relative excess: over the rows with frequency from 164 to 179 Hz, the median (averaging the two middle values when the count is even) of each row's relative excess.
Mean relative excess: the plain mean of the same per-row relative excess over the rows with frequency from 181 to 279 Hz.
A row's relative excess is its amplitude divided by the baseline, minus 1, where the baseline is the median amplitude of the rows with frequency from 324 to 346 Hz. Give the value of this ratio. -6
